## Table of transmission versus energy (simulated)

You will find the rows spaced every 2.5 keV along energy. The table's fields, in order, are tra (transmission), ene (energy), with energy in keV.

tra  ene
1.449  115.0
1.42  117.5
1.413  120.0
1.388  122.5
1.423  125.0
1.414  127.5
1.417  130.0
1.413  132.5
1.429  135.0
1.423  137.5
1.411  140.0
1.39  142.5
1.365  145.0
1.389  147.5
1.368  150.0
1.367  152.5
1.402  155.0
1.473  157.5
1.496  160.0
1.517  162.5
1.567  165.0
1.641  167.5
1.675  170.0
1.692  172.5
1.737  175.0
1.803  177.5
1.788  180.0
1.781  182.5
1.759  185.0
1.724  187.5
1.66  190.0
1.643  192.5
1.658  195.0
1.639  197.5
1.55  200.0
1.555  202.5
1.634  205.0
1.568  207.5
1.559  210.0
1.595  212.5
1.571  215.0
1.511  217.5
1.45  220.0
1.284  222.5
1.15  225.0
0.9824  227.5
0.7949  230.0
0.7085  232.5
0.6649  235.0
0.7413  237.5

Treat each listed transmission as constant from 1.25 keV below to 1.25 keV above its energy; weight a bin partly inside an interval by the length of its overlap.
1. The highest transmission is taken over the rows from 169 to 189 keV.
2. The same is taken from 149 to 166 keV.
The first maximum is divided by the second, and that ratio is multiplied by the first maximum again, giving 2.1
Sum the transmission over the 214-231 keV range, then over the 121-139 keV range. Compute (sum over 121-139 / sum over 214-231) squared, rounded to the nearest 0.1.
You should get 1.3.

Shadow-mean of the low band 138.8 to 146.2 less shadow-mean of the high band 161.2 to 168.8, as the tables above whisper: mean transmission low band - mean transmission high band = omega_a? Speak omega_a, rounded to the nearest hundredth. -0.19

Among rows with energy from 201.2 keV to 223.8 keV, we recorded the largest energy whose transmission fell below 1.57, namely 222.5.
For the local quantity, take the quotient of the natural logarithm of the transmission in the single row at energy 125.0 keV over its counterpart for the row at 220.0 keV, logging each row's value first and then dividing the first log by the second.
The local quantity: 0.9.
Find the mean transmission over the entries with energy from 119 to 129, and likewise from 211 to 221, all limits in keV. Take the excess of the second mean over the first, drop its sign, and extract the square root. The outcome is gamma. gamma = 0.35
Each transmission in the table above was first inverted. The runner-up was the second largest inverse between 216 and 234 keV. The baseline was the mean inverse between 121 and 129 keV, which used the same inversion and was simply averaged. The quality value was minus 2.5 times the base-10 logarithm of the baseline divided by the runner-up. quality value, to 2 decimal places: 0.62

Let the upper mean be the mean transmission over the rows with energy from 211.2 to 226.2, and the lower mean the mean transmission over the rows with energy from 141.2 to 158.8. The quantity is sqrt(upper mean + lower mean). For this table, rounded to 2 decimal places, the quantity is 1.68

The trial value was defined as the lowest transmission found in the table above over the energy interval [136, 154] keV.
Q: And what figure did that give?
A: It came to 1.365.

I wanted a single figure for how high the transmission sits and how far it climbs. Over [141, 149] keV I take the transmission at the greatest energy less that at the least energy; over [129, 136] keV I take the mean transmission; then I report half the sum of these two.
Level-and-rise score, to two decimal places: 0.71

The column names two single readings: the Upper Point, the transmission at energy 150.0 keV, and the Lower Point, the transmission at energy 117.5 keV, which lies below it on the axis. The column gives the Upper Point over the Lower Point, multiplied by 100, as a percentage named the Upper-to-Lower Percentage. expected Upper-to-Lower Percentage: 96.3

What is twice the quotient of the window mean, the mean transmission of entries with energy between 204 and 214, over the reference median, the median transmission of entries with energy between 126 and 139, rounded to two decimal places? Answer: 2.24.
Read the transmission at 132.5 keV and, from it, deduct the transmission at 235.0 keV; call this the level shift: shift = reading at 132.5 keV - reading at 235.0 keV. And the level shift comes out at 0.75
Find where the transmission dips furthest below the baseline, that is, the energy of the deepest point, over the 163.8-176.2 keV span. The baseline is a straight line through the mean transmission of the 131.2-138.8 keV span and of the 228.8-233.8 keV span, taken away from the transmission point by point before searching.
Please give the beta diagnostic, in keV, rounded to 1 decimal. 165.0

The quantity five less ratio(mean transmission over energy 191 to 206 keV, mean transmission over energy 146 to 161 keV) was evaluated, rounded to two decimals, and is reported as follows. 3.86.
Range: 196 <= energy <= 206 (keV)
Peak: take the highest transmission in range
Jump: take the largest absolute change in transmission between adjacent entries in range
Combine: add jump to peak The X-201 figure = 1.73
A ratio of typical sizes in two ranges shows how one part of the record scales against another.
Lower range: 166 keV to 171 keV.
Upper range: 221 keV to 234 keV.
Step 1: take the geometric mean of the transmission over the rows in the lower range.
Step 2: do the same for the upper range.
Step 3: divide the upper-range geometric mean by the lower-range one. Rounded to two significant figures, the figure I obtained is 0.58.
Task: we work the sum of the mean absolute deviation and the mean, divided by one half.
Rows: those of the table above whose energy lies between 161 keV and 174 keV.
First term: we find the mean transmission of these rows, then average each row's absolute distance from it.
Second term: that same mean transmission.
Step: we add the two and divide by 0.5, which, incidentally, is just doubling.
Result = 3.4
